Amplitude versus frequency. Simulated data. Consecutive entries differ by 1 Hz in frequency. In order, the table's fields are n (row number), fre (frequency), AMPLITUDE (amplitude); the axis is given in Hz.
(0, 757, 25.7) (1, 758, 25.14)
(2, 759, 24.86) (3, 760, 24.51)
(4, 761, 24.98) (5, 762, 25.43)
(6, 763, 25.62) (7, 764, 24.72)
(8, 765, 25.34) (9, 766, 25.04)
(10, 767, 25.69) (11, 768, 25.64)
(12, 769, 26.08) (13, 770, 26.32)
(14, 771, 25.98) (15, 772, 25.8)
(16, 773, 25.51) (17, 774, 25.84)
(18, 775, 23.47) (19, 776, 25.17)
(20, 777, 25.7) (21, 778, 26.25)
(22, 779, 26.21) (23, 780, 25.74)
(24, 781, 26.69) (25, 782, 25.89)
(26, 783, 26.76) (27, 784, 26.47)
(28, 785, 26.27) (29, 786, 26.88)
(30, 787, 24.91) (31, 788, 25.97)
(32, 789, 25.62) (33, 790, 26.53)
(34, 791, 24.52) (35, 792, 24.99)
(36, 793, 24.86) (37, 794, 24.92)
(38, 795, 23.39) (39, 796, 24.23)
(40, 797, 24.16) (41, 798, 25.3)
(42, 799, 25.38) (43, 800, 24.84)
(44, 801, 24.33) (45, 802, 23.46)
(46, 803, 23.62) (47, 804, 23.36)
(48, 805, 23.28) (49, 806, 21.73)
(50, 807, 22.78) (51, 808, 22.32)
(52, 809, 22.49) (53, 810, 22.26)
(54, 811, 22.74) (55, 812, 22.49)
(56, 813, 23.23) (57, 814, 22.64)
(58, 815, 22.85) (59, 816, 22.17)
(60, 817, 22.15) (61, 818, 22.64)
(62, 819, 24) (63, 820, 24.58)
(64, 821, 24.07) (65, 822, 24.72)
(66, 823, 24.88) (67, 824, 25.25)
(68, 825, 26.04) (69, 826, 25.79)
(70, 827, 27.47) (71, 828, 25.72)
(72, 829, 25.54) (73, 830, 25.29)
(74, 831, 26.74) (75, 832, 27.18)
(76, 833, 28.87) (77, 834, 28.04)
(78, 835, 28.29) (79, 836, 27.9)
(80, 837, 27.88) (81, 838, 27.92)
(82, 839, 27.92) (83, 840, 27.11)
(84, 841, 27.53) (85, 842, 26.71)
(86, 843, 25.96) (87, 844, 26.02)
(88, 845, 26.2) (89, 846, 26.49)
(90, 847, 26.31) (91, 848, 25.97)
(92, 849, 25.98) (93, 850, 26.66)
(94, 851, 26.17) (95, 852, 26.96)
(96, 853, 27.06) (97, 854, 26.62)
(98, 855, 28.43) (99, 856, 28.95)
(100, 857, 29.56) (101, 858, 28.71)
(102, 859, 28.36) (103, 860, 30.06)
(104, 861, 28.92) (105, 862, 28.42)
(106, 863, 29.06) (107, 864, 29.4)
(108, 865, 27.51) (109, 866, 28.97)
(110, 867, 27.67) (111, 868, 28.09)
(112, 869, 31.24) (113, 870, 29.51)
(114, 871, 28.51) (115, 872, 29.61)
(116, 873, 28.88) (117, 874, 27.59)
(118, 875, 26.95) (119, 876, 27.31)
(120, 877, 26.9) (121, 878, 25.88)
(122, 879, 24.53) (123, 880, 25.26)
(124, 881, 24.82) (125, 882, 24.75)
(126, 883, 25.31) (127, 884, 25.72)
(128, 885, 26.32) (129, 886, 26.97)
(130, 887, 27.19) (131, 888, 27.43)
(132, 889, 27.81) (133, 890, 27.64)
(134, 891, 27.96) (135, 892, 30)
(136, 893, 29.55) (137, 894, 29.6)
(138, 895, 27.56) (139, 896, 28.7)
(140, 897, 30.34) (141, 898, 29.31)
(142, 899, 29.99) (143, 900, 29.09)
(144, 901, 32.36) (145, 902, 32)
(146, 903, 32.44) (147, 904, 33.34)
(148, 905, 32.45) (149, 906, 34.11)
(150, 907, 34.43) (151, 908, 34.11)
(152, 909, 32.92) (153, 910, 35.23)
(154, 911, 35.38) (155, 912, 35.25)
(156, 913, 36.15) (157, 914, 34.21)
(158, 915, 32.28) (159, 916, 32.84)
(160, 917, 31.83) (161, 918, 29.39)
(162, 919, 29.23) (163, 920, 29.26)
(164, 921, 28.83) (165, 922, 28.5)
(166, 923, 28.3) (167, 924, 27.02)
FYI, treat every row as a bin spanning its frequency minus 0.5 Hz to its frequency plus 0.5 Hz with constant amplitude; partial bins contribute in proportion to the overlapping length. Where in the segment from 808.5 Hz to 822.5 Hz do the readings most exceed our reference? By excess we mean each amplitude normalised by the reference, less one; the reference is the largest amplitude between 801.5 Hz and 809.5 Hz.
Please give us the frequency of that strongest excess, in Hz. 822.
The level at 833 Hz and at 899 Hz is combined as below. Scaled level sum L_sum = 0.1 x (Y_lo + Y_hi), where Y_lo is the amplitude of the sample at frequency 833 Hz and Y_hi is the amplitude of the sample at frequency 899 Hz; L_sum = 5.9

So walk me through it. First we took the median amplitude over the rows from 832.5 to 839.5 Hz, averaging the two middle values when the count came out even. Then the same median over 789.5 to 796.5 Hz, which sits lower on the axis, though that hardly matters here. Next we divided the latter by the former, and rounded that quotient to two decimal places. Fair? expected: 0.89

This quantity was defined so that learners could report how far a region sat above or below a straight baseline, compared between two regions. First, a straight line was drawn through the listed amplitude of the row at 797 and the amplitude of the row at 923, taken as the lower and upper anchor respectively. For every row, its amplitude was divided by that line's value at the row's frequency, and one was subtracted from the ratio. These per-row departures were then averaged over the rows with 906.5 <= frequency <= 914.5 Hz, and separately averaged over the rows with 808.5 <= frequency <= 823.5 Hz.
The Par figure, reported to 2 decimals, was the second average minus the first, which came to -0.31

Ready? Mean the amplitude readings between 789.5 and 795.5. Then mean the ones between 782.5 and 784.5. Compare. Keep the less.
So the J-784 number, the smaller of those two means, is 24.9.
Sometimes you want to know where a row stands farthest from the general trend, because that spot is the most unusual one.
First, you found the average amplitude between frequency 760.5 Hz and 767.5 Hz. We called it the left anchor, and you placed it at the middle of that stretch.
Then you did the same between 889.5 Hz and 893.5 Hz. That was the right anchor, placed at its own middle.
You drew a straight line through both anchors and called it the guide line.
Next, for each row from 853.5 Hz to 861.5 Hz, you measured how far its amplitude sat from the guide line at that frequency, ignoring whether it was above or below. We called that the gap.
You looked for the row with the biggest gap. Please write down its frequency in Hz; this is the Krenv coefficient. 860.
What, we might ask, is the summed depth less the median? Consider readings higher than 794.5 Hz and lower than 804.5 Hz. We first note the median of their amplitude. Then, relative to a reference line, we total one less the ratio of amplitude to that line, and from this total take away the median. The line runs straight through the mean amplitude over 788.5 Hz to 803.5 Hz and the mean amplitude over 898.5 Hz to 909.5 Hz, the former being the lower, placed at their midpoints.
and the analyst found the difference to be -23.9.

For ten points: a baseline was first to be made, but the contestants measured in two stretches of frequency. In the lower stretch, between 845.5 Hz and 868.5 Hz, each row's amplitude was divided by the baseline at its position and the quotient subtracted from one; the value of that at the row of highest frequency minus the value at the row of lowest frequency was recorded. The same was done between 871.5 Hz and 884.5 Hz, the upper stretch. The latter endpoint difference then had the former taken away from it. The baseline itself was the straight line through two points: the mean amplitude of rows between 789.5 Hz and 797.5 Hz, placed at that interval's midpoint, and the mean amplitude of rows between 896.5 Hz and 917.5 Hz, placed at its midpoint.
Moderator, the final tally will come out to 0.156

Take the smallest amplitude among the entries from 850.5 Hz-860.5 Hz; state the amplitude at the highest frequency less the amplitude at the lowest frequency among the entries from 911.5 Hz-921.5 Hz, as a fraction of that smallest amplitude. -0.25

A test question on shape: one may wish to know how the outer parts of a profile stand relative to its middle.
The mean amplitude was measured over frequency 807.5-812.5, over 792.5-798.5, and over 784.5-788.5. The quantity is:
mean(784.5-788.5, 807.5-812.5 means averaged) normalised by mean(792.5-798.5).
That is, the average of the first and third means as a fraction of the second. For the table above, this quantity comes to 0.99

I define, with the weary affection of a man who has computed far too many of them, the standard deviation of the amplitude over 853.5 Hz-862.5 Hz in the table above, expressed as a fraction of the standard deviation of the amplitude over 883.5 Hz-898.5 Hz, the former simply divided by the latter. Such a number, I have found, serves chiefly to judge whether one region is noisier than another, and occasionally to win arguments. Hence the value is 0.7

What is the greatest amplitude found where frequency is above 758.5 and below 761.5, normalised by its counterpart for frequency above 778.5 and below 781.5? 0.94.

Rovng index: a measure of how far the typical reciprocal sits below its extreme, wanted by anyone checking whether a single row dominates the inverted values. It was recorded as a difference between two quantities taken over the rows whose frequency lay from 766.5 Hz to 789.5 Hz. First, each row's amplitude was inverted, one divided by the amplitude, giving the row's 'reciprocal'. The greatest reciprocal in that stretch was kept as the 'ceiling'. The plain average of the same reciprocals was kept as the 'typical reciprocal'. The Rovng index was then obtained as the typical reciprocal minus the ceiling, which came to -0.0039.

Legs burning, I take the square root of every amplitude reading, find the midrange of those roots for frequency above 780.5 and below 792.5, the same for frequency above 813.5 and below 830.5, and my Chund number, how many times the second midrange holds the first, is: 0.98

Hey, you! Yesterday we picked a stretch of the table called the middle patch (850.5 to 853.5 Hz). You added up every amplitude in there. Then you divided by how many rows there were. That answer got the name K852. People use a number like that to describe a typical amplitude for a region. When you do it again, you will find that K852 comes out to 26.7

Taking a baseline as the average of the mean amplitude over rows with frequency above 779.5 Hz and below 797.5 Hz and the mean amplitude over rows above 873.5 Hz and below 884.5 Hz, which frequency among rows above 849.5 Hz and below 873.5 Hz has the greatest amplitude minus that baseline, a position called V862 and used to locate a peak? 869 Hz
